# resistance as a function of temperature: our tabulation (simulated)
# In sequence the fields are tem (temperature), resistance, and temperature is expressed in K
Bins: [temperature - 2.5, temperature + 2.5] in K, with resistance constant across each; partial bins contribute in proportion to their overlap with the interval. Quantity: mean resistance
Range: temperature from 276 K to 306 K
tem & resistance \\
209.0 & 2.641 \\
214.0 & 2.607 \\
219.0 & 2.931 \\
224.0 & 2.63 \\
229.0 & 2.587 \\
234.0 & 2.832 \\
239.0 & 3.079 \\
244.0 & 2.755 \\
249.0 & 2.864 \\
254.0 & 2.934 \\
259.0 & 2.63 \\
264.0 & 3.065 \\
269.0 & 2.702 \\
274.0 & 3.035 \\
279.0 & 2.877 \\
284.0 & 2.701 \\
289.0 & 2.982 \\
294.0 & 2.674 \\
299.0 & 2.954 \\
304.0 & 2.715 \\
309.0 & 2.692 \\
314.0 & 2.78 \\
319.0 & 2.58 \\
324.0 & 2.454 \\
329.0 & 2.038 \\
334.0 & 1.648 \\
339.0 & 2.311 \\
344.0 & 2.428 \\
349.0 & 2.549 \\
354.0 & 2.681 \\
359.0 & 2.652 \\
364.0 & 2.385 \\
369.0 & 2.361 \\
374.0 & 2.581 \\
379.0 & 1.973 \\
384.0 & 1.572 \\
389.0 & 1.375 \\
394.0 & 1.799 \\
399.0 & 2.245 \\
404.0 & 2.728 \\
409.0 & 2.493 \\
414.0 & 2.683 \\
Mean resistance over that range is 2.82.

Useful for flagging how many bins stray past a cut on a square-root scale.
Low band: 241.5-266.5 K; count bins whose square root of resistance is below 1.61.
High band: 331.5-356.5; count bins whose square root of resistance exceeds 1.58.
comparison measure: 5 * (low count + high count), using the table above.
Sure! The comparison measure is 10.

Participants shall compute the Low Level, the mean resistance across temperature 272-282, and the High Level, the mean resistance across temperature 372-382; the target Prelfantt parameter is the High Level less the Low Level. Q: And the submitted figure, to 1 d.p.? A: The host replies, -0.7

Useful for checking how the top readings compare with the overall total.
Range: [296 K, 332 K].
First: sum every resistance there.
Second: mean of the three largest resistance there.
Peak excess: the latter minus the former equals -15.4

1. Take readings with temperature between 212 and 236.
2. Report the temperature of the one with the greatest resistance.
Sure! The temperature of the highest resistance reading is 219.0 K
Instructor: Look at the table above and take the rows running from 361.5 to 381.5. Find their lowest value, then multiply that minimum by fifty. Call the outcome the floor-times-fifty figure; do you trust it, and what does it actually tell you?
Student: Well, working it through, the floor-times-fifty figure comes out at 99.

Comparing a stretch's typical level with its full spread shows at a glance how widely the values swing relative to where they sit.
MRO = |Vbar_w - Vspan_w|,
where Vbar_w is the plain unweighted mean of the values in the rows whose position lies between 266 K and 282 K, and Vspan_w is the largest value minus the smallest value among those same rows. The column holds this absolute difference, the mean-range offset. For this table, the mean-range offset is 2.54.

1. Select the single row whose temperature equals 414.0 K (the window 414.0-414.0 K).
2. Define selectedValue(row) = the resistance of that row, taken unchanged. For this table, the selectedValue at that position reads 2.683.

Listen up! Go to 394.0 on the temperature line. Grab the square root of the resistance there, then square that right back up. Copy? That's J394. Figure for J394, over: 1.80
